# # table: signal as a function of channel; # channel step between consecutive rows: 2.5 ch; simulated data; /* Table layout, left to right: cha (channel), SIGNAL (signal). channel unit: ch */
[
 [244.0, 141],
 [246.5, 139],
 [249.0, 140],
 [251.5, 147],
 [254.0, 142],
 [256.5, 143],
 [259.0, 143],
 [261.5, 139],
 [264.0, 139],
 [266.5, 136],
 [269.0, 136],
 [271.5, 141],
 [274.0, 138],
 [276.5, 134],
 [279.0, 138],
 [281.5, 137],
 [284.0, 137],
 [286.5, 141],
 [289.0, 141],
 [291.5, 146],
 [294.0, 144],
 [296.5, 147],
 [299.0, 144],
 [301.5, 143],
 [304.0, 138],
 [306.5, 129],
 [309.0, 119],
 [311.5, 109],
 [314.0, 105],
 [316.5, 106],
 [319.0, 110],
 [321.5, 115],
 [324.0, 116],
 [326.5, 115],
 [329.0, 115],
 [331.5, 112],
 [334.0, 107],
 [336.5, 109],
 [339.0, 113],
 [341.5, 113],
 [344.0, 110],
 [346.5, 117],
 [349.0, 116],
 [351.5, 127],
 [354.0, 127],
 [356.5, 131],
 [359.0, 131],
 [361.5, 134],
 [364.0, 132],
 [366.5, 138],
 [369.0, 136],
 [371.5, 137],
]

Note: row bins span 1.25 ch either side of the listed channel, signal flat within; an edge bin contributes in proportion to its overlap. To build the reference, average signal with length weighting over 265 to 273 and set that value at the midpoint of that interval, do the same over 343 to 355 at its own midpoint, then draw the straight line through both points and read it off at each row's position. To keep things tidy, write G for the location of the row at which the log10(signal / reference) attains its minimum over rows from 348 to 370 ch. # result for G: 349.0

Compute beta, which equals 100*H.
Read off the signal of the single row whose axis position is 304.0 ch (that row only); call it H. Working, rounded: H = 138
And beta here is 13800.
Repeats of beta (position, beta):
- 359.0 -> 13100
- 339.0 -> 11300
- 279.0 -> 13800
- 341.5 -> 11300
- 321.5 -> 11500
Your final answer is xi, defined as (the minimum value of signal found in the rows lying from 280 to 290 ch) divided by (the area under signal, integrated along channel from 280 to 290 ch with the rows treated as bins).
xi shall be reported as 0.10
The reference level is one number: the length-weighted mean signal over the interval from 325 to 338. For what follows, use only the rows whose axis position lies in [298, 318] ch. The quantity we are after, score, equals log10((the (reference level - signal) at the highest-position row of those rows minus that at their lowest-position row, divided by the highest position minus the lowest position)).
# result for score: 0.3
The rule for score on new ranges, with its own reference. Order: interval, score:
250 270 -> -0.2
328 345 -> -0.5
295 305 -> 0.1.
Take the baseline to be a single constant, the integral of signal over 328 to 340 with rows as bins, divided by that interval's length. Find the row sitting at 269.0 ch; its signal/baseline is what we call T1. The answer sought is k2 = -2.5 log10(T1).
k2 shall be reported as -0.22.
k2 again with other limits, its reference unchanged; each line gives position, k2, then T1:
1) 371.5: -0.23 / 1.23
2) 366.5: -0.24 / 1.24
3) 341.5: -0.02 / 1.02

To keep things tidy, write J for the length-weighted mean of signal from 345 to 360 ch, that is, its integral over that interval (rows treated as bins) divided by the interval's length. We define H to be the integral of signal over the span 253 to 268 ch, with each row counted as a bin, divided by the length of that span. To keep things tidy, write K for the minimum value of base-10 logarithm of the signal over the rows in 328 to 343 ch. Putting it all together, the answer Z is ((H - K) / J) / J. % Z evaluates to 0.0089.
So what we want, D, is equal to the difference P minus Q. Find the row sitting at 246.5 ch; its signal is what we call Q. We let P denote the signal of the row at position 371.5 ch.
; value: -2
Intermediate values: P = 137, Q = 139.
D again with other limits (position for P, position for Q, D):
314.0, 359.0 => -26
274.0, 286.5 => -3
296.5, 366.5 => 9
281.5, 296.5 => -10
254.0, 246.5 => 3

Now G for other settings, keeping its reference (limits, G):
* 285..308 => 306.5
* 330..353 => 334.0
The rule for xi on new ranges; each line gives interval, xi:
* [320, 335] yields 0.06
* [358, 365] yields 0.14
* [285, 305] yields 0.05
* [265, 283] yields 0.05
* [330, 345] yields 0.06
